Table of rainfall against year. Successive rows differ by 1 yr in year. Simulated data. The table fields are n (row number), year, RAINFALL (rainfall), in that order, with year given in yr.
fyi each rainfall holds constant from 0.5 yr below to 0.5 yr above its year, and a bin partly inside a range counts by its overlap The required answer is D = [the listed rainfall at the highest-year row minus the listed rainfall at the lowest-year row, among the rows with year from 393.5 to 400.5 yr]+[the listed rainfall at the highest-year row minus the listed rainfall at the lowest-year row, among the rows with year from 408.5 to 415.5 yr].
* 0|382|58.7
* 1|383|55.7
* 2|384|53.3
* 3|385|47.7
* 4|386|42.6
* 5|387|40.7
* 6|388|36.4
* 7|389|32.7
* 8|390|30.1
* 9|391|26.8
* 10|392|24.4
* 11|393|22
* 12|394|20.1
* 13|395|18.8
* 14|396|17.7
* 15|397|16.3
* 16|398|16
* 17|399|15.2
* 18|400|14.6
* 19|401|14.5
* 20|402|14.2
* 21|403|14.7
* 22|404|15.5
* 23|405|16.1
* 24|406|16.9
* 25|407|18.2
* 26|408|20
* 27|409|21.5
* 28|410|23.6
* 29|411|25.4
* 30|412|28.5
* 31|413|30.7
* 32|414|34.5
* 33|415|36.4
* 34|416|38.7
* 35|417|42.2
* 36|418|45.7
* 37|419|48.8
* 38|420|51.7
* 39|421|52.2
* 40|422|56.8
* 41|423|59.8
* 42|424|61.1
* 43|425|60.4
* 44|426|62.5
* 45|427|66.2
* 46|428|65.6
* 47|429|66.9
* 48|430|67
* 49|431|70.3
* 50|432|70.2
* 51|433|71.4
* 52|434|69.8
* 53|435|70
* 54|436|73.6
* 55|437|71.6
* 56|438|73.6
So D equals 9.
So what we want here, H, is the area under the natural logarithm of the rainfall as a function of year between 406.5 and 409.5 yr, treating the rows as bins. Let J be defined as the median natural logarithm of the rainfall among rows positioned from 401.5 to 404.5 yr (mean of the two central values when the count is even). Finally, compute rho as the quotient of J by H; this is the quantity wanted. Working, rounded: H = 9.0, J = 2.7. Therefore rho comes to 0.30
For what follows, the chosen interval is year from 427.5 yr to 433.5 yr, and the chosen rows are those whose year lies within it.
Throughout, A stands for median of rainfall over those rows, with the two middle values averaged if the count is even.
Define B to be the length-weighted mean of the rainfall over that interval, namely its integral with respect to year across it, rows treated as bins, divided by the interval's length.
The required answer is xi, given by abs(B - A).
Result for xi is 0.0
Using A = 69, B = 69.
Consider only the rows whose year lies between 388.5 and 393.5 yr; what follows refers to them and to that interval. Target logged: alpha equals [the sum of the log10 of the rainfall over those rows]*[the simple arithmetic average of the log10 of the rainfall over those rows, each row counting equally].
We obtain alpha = 10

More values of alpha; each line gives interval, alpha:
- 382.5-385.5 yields 9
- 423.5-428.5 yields 16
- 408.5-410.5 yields 4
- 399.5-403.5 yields 5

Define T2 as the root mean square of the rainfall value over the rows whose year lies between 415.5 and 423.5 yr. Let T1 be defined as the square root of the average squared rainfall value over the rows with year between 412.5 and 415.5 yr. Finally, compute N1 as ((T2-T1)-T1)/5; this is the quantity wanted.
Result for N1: -4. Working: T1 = 34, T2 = 50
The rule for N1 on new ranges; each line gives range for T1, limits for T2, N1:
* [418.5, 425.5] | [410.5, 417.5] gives -16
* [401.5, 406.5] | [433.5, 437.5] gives 8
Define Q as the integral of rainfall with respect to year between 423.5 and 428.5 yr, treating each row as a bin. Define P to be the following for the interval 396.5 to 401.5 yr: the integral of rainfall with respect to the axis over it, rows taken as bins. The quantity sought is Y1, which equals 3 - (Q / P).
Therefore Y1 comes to -1.1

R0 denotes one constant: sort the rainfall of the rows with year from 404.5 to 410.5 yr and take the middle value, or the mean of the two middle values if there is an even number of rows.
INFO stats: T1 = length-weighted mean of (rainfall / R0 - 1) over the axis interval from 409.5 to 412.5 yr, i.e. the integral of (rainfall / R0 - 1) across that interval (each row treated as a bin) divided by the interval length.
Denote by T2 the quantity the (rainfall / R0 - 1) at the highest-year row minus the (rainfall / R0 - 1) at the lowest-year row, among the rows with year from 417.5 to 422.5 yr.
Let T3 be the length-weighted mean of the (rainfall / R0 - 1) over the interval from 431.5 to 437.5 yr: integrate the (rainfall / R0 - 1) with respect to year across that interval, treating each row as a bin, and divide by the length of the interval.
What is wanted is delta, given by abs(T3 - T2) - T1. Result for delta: 1.8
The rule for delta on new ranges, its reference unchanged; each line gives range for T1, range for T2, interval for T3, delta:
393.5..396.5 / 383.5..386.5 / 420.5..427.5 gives 2.7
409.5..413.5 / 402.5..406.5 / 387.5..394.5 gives -0.1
